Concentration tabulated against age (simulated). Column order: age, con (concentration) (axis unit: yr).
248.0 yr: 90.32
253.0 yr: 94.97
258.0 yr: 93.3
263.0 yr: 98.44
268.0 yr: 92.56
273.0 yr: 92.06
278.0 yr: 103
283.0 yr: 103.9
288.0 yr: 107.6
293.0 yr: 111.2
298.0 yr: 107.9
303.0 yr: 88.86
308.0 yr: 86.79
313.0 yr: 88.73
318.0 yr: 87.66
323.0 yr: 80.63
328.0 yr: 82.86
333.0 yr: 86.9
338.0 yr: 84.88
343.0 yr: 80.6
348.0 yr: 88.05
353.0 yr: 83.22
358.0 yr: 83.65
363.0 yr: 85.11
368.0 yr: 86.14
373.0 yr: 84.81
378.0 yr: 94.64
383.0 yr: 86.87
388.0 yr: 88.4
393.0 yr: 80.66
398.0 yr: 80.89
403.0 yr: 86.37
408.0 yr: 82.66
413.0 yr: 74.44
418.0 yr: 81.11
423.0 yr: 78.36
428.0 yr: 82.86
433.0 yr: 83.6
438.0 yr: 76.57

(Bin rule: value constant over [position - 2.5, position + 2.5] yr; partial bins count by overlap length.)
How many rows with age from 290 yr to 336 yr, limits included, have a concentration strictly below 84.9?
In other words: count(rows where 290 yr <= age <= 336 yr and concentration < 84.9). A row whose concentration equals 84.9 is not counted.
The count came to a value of 2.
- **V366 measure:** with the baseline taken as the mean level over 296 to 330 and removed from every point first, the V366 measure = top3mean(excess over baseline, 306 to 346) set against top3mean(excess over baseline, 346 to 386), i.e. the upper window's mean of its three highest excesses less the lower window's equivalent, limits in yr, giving 2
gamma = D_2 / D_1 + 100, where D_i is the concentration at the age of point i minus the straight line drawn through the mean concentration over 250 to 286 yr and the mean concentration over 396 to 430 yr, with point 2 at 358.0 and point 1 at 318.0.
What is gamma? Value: 101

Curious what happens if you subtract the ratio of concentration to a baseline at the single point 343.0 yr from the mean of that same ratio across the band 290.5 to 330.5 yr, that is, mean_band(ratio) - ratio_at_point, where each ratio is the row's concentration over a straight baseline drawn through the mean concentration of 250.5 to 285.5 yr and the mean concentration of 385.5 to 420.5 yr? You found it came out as 0.09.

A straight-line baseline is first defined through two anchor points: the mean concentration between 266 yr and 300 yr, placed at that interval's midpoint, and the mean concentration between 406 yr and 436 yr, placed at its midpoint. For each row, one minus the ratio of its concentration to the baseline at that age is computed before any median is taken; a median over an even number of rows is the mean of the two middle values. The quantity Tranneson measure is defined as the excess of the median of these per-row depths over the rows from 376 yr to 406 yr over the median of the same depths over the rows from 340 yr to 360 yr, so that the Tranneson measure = -0.10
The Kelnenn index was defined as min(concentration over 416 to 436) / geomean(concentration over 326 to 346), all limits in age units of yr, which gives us 0.94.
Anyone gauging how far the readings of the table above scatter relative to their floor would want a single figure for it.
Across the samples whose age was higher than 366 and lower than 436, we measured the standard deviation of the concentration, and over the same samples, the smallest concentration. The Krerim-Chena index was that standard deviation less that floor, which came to -70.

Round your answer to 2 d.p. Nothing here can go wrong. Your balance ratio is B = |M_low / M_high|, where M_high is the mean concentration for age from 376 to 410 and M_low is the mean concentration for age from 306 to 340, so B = 1.00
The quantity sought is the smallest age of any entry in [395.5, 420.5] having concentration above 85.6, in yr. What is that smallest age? 403.0 yr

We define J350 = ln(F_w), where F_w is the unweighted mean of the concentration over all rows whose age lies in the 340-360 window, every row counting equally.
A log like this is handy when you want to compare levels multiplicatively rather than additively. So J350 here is 4.43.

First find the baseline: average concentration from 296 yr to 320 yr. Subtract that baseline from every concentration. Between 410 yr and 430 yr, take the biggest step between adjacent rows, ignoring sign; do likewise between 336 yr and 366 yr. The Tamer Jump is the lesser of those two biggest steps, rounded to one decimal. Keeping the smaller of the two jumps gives 6.7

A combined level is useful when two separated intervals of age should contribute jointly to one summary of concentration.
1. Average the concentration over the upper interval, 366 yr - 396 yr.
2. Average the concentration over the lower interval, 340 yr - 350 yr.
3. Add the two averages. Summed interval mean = 171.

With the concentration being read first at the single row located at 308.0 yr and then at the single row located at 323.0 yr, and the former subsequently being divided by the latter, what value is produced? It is 1.08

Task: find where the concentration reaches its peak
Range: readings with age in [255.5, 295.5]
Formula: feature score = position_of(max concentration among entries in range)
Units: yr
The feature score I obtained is 293.0 yr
